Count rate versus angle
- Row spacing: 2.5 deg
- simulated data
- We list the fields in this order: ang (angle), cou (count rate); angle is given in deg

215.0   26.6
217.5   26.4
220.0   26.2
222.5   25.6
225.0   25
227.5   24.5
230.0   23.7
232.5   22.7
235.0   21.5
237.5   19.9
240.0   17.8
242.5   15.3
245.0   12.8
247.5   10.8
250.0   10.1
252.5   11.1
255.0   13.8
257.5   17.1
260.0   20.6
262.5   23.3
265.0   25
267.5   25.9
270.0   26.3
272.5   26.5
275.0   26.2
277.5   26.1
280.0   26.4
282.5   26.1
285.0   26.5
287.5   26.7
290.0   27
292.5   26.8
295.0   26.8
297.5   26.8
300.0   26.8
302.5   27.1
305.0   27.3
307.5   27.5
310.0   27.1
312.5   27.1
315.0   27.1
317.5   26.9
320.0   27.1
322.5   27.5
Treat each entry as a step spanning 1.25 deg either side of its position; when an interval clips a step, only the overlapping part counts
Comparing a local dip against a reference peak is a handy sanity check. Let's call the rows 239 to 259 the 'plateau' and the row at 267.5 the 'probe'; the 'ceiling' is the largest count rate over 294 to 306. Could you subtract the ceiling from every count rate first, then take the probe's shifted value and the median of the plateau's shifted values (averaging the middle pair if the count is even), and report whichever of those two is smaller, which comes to -14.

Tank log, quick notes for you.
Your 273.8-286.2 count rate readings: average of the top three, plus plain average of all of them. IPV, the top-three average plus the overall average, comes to 53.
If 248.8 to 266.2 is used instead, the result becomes 40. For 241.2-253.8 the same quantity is 25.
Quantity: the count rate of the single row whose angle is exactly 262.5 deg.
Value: 23.3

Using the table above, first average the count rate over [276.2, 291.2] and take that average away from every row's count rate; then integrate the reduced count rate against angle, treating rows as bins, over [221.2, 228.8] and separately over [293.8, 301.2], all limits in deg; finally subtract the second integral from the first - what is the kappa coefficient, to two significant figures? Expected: -13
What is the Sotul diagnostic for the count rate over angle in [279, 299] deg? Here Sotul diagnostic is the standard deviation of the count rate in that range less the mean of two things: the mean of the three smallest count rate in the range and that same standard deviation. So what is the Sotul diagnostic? -13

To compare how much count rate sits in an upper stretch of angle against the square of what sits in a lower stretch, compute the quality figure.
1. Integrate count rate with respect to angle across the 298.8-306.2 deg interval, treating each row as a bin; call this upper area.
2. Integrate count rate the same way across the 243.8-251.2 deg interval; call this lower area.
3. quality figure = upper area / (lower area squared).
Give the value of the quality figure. 0.029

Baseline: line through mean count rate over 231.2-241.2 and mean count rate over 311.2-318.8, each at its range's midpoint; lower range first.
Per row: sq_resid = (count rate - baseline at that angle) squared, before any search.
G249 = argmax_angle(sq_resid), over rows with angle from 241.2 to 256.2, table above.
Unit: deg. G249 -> 250.0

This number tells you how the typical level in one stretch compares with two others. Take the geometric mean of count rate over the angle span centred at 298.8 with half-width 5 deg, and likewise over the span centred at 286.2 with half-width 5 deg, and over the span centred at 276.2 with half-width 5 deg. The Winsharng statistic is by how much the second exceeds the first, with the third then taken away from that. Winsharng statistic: -27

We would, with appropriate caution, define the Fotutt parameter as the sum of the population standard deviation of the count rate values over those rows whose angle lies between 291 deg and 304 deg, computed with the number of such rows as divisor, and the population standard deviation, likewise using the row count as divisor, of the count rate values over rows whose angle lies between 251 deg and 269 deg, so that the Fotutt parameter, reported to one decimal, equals 5.4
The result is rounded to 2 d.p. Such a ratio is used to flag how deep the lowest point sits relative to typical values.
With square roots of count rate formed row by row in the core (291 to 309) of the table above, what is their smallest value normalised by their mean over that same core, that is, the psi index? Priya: 1.00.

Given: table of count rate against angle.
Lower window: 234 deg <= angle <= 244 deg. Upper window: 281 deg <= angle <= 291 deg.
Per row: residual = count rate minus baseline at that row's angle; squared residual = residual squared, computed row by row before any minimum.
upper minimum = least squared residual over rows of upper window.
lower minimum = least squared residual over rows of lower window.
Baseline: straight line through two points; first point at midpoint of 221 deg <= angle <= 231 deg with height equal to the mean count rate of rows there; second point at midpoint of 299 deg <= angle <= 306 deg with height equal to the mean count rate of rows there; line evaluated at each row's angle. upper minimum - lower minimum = -12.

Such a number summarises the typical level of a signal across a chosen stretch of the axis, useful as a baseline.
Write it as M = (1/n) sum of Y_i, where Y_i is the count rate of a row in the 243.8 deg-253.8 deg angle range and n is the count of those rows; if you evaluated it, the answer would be 11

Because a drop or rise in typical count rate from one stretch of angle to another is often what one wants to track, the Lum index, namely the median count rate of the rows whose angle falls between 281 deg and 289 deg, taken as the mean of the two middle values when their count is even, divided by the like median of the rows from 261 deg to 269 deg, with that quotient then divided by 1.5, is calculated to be 0.71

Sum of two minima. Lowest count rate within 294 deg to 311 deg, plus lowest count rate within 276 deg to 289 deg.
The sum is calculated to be 53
